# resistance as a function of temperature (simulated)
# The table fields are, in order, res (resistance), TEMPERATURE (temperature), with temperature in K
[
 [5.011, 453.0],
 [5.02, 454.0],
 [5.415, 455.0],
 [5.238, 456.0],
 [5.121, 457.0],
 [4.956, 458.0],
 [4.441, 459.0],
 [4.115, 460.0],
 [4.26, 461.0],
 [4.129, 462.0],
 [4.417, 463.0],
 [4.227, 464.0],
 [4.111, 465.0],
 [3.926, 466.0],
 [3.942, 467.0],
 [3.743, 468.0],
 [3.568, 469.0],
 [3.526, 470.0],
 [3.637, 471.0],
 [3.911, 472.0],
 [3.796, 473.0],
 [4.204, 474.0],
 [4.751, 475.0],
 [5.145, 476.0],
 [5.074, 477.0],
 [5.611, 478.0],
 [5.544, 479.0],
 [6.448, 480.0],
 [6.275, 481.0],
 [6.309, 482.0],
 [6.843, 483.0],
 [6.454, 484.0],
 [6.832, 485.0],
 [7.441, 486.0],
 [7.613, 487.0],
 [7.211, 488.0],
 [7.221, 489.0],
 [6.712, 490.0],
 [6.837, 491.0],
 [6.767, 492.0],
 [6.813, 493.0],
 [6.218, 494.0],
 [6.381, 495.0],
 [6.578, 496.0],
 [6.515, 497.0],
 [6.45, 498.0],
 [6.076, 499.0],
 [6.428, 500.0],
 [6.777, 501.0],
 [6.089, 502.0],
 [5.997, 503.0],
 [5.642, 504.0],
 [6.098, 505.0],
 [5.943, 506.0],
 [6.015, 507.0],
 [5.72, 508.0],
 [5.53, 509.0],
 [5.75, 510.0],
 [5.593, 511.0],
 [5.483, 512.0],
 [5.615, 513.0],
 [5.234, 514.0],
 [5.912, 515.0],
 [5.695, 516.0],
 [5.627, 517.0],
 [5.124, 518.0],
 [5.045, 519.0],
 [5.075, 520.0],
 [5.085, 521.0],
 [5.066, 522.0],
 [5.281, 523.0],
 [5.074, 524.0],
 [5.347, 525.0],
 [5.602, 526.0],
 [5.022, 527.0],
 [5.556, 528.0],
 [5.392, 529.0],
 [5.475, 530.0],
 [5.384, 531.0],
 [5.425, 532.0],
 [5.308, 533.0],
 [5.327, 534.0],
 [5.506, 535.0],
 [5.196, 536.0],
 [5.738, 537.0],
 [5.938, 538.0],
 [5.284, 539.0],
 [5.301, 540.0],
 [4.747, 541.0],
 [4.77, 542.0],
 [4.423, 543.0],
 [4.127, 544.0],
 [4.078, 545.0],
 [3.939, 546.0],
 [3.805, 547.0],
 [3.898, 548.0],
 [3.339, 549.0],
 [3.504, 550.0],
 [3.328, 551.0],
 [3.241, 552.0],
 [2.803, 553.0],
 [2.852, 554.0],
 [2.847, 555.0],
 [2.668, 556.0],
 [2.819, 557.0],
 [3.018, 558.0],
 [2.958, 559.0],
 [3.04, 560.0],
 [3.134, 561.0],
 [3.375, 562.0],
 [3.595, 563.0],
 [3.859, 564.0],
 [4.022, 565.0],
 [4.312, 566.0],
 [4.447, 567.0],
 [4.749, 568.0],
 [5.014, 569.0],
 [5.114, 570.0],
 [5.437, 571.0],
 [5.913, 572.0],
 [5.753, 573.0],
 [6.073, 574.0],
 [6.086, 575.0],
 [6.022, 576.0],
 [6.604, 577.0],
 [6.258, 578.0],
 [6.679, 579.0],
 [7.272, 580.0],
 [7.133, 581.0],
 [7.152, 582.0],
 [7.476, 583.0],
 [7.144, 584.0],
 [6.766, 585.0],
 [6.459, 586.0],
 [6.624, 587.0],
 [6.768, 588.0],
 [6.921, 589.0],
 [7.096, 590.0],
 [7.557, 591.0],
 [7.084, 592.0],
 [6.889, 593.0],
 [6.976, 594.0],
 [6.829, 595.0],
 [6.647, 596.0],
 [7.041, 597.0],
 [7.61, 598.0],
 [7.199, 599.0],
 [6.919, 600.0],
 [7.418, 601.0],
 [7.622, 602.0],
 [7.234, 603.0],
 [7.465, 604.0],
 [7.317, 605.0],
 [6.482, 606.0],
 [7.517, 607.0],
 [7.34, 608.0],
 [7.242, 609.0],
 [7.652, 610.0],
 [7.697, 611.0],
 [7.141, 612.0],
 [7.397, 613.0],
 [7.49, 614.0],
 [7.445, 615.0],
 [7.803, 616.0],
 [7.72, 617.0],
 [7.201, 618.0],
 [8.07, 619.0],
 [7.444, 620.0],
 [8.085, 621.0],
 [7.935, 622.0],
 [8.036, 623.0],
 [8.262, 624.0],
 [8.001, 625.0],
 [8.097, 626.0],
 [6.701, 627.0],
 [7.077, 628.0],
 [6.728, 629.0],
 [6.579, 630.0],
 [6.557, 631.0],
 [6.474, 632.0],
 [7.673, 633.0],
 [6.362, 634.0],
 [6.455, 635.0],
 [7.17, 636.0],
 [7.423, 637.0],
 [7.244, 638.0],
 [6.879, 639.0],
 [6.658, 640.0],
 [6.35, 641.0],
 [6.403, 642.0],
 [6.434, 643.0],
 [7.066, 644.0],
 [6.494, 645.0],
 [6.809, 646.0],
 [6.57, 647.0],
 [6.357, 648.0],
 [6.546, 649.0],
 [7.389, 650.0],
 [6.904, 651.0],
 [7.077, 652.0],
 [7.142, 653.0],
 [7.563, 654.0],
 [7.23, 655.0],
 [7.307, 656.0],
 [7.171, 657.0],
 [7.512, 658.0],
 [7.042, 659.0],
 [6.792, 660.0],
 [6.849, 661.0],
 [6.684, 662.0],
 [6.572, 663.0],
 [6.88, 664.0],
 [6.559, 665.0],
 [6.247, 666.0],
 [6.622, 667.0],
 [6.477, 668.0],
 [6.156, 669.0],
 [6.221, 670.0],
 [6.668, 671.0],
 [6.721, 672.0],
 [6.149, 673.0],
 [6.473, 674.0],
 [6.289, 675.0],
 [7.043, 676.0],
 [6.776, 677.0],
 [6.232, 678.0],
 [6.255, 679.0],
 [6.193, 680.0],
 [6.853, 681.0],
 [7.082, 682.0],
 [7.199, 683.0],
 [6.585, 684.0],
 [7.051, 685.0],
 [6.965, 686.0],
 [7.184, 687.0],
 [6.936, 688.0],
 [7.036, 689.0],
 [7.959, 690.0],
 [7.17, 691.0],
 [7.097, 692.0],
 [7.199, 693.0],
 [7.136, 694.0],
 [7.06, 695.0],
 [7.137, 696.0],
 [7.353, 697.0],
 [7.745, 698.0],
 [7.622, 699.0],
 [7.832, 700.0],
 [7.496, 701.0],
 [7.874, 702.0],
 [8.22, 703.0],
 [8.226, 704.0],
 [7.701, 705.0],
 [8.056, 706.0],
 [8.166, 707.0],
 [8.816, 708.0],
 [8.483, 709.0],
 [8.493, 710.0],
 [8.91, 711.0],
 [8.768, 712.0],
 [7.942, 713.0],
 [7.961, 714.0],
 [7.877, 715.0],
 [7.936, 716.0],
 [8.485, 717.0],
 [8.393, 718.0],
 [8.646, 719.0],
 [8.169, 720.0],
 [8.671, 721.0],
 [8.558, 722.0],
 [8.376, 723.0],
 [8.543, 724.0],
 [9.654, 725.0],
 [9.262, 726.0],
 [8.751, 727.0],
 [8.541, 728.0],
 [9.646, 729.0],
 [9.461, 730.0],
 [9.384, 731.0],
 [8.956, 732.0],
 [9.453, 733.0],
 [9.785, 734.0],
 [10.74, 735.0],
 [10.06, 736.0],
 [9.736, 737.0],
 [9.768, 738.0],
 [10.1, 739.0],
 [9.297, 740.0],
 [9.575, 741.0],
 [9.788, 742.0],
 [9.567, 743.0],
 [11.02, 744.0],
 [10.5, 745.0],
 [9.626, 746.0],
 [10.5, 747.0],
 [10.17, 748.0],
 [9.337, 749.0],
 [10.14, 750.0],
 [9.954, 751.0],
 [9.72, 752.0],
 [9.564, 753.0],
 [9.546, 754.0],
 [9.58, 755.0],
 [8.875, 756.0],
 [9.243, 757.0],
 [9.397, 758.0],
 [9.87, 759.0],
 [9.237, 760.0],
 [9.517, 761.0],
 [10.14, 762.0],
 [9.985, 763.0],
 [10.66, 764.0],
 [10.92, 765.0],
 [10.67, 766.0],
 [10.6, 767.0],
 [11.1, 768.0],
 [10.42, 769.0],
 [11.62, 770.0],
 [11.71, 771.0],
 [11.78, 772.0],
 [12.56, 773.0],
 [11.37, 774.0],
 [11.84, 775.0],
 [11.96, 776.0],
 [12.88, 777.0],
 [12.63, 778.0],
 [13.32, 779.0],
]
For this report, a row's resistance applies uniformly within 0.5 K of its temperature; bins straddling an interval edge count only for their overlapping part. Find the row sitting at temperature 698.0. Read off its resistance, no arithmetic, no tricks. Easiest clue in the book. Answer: 7.745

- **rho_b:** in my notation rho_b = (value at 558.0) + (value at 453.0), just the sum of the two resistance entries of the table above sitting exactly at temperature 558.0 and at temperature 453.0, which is 8.0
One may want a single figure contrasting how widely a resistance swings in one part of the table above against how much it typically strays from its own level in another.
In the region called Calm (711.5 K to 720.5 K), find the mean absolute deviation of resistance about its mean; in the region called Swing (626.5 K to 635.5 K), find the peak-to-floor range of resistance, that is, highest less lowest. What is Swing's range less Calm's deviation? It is 1.0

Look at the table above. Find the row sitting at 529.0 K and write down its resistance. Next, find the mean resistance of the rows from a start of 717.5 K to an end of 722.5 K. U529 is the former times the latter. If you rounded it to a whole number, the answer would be 46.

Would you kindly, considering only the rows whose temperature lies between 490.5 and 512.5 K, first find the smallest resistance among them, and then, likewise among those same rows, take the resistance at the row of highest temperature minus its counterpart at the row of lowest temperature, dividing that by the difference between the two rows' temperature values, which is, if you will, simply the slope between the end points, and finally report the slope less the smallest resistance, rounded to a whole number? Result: -6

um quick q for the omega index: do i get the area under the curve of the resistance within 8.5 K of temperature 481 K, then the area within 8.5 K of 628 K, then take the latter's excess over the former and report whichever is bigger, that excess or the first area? 103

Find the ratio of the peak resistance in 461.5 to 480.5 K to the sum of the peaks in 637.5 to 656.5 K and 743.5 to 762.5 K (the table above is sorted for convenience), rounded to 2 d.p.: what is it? 0.35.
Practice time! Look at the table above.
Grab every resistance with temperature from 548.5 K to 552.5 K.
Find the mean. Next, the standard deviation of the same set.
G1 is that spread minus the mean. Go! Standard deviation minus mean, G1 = -3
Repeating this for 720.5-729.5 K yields -8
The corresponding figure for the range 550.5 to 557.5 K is -3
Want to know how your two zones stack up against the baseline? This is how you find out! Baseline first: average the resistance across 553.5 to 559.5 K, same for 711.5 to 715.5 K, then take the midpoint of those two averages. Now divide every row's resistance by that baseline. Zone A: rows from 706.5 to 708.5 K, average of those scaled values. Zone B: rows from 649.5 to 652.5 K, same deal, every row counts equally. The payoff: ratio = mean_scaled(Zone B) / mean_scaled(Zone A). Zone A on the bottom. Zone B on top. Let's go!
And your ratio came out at 0.84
